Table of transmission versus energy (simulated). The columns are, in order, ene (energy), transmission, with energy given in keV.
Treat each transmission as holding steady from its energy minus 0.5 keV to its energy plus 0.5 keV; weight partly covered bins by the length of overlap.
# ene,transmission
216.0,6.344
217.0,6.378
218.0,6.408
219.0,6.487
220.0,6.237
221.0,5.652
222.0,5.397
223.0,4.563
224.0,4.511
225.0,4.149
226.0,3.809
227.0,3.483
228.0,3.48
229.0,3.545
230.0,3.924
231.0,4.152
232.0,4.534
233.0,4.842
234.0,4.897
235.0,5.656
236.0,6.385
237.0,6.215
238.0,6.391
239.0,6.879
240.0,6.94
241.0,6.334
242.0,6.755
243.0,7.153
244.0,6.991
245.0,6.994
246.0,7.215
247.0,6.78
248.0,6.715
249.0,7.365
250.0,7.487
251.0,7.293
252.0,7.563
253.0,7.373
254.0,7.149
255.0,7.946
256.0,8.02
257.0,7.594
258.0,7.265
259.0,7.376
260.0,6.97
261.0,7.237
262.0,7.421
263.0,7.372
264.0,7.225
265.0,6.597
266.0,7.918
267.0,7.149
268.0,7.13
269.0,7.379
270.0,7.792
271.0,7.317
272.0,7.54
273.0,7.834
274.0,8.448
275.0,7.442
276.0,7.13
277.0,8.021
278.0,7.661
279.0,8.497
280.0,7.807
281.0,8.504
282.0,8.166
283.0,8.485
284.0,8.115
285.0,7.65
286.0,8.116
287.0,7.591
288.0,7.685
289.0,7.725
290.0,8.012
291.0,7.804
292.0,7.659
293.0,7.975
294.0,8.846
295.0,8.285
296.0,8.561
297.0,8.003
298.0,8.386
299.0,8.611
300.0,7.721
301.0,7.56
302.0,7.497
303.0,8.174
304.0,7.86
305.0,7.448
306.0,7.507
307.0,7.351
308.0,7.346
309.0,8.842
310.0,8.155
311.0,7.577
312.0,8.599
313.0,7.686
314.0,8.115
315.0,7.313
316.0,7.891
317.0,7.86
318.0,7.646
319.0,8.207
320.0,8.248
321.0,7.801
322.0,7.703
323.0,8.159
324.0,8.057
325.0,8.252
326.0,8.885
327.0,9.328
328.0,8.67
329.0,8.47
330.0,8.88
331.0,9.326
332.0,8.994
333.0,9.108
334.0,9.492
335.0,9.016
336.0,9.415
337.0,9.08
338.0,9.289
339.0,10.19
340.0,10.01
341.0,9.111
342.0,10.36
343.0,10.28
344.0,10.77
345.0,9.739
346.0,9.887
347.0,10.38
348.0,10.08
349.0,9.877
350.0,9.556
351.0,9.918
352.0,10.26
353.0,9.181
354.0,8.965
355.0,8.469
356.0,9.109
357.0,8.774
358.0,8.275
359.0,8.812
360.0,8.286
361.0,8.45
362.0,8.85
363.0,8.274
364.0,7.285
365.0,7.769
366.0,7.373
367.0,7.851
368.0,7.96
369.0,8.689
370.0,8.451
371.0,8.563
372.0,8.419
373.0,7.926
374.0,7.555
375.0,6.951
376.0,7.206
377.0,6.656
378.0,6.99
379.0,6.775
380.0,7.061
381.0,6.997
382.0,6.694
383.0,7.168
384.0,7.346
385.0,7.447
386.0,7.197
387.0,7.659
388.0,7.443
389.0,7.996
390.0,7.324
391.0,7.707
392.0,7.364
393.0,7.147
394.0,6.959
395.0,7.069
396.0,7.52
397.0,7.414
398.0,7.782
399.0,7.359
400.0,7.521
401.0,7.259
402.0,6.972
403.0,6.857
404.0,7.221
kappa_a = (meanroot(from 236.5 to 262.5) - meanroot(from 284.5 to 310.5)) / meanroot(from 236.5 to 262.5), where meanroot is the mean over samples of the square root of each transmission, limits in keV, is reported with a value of -0.055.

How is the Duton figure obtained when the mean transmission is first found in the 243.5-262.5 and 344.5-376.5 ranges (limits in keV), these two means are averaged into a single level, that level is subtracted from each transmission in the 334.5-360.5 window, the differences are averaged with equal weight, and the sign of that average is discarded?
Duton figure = 1.5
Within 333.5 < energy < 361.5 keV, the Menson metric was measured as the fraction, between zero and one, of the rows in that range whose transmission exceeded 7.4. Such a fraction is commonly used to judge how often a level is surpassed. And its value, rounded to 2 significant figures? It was 1.0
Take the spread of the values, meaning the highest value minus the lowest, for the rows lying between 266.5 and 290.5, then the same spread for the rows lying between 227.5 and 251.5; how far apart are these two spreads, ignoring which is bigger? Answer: 2.6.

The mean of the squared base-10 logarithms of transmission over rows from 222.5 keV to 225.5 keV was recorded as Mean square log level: 0.41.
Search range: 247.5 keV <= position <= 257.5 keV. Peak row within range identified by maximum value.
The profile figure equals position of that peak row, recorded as 256.0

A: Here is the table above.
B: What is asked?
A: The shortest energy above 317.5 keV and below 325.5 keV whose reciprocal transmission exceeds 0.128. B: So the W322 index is 318.0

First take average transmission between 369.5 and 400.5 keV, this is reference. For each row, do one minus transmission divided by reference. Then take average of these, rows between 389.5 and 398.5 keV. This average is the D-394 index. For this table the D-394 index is 0.01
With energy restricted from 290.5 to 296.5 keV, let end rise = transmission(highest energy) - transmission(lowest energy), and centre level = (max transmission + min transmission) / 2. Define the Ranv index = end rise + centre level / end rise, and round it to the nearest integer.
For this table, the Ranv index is 12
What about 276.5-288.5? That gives -24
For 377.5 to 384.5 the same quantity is 20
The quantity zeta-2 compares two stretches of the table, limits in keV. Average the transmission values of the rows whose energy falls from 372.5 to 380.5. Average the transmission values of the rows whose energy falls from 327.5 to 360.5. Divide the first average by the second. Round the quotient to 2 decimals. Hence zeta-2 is 0.76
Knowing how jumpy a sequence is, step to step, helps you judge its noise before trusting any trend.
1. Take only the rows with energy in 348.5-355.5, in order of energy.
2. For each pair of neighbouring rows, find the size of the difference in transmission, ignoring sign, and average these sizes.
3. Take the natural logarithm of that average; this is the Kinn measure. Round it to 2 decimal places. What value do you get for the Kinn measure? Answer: -0.76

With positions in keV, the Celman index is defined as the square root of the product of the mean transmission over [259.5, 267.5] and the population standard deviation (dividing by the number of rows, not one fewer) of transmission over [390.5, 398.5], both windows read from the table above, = 1.42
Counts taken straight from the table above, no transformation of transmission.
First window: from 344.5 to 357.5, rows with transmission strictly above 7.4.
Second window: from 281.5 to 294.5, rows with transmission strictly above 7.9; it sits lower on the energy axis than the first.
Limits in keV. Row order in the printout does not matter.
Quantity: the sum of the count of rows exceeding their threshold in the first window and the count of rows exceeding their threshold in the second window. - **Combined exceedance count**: 20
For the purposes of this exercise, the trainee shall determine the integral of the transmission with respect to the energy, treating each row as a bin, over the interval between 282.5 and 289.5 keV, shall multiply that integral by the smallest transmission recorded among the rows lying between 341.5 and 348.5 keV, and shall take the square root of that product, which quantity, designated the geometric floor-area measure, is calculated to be 23.2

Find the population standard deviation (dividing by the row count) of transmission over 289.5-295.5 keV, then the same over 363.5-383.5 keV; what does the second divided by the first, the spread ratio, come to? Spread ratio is 1.6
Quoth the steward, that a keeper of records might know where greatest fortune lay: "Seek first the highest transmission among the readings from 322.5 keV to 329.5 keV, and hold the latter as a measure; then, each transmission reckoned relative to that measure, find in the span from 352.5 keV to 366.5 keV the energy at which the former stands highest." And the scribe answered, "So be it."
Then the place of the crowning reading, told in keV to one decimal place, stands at 353.0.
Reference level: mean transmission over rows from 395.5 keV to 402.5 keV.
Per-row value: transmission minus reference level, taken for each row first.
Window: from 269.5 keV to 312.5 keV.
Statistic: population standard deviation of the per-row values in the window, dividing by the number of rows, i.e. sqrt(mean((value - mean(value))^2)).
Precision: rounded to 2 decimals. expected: 0.44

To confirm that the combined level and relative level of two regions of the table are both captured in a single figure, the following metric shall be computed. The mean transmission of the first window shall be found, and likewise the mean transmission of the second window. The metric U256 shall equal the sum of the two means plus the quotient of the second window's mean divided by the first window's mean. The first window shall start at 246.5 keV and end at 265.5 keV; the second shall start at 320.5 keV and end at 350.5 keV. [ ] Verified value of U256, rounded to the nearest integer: 18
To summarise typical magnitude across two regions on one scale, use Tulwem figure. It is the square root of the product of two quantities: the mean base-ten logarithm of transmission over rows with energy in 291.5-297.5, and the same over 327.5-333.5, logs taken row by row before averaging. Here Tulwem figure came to 0.93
